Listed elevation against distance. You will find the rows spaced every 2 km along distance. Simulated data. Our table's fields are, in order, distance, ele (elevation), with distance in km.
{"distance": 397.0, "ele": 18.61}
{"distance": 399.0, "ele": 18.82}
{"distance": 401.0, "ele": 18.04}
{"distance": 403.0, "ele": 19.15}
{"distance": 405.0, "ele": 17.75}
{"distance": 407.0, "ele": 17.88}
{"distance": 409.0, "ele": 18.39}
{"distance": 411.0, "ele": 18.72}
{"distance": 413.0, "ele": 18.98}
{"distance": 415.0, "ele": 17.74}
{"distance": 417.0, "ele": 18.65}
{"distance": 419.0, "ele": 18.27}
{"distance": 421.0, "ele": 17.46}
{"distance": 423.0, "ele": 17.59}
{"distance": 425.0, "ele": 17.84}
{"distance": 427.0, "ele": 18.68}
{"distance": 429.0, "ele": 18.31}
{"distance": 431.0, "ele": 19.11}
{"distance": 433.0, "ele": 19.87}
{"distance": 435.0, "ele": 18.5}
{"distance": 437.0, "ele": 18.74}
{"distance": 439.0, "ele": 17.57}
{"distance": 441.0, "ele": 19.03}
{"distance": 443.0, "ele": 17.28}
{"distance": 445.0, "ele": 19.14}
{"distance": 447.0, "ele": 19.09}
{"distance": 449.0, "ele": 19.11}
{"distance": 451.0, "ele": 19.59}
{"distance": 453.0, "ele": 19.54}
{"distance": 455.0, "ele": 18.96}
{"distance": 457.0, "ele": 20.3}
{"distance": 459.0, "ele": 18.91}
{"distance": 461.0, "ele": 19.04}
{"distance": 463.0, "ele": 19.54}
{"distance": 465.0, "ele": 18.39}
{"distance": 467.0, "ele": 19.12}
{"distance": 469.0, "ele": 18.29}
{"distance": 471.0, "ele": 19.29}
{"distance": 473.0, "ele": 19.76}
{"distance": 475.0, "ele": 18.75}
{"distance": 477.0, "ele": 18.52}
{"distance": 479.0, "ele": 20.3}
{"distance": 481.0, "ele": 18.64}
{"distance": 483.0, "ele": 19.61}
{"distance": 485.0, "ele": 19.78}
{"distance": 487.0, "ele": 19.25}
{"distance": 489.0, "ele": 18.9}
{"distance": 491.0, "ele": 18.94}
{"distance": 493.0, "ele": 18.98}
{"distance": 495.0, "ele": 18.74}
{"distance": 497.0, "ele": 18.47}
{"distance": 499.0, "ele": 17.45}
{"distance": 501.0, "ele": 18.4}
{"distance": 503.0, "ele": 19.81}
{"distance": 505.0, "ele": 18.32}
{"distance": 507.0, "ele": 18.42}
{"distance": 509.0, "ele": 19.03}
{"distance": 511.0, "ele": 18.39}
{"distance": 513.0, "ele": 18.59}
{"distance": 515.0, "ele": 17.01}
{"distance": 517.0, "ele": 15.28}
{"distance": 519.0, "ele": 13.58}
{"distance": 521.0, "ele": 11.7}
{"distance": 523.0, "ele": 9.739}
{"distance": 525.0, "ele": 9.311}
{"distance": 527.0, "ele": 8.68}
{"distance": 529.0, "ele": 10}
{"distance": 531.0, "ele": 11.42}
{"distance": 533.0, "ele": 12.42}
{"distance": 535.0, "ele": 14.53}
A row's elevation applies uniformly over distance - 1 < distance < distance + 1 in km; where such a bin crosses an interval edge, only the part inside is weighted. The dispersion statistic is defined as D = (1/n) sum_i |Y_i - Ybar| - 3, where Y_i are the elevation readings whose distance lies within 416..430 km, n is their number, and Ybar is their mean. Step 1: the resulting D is -2.58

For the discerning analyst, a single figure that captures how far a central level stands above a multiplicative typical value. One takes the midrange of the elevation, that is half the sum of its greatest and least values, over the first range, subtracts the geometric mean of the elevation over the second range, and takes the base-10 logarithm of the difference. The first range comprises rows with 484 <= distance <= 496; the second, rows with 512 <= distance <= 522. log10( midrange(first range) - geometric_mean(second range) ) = 0.63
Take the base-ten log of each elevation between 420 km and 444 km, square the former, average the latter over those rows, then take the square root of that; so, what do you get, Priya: 1.263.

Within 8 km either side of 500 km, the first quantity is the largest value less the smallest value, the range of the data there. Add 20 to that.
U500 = 22.4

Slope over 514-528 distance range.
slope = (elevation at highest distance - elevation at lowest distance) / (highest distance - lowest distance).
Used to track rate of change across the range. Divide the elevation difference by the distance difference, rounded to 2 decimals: -0.69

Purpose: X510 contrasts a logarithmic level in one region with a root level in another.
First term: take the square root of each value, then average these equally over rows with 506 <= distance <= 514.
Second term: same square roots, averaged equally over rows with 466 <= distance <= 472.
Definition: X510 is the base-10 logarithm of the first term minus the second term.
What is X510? -3.71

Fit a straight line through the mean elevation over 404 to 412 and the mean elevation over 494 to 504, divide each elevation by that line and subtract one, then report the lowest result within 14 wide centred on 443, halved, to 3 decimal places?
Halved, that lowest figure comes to -0.029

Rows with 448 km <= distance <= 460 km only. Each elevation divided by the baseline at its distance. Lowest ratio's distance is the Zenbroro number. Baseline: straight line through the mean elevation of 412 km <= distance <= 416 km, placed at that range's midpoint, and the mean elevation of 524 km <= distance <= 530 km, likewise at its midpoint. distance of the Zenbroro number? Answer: 449.0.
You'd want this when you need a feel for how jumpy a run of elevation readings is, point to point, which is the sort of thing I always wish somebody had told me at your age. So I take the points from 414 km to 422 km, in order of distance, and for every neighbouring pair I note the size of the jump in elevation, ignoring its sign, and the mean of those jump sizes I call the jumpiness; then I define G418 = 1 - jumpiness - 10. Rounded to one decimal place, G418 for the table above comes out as -9.7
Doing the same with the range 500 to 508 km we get -10.0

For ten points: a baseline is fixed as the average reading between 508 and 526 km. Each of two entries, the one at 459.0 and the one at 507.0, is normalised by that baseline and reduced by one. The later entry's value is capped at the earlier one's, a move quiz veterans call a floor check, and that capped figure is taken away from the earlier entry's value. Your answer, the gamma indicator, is 0.033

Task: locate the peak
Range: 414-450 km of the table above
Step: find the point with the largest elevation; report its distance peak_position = 433.0 km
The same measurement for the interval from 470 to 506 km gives 479.0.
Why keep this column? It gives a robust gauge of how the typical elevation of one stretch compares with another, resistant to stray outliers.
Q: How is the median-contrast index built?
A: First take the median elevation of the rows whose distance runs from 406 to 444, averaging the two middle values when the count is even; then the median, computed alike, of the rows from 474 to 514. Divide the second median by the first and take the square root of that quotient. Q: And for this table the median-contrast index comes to 1.01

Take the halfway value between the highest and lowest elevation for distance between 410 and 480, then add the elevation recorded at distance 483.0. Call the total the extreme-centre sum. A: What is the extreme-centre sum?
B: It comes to 38.4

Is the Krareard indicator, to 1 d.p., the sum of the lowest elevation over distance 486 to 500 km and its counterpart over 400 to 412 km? 35.2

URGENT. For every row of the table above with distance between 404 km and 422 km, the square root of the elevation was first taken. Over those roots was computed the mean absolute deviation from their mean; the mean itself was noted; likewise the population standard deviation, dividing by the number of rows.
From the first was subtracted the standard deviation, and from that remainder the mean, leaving -4.27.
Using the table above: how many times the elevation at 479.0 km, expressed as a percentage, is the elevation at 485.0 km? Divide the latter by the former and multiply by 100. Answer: 97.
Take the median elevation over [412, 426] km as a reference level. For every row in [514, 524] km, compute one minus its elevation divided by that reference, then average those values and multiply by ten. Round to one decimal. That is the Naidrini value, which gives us 2.5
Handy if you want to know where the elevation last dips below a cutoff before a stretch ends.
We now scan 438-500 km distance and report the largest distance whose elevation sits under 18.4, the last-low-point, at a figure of 499.0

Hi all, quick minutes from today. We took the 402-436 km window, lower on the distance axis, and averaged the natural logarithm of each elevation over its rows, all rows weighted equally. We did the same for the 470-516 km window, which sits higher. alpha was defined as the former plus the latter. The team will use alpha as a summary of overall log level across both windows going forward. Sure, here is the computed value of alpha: 5.85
